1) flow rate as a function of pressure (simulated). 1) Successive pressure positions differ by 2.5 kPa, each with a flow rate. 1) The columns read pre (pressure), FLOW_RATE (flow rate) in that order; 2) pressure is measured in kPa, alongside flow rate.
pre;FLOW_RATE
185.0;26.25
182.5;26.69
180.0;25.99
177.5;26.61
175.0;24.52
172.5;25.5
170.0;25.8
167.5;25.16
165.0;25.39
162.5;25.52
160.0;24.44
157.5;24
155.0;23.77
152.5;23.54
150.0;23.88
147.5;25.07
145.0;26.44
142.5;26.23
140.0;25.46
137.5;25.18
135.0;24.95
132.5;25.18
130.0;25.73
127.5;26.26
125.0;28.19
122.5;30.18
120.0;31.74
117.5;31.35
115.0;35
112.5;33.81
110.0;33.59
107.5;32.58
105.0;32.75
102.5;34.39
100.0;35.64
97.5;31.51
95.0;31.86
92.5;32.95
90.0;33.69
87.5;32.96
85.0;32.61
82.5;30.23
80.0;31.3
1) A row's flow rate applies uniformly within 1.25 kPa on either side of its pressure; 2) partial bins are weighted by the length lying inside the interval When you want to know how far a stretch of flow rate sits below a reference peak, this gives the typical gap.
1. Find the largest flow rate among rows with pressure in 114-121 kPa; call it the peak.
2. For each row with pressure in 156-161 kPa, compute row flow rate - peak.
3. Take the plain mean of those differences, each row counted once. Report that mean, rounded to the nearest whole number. -11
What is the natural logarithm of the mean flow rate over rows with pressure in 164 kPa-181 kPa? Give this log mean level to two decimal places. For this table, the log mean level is 3.24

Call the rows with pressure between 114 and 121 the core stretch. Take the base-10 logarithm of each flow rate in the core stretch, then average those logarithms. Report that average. 1.51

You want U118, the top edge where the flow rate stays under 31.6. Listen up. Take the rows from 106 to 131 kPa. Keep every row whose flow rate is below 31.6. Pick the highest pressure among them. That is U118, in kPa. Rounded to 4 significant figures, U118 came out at 130.0 kPa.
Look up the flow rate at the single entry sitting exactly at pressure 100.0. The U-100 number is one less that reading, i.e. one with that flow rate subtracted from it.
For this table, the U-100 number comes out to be -34.6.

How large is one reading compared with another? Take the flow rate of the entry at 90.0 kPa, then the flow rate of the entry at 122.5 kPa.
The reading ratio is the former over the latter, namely 1.12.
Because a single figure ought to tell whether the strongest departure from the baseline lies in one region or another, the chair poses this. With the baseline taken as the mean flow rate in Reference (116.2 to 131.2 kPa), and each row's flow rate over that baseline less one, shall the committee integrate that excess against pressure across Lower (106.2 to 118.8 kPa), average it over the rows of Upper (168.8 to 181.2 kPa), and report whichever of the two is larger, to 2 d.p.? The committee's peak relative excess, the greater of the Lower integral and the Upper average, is 1.88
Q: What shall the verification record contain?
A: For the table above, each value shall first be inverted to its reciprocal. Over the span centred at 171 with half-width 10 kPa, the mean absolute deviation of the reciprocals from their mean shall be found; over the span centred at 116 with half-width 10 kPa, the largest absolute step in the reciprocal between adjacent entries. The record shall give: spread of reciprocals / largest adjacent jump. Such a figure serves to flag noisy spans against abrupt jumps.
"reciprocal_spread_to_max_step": 0.20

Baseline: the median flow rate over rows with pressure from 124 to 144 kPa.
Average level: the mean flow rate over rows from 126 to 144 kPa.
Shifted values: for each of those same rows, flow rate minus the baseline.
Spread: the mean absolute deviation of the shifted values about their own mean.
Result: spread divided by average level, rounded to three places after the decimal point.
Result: 0.017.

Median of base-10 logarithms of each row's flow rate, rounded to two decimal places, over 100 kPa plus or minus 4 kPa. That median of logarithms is 1.54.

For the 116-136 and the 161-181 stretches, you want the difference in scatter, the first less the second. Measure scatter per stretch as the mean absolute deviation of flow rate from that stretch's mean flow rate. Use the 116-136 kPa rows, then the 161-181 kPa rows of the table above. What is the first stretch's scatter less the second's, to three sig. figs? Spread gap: 1.99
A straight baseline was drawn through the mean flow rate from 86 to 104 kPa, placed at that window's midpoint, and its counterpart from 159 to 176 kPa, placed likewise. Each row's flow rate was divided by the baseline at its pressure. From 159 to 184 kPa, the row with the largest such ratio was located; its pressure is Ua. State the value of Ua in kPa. 182.5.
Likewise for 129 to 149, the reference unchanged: 145.0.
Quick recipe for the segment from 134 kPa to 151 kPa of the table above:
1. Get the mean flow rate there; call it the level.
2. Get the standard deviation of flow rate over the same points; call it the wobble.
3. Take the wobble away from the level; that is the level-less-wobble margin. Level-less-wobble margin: 24.5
